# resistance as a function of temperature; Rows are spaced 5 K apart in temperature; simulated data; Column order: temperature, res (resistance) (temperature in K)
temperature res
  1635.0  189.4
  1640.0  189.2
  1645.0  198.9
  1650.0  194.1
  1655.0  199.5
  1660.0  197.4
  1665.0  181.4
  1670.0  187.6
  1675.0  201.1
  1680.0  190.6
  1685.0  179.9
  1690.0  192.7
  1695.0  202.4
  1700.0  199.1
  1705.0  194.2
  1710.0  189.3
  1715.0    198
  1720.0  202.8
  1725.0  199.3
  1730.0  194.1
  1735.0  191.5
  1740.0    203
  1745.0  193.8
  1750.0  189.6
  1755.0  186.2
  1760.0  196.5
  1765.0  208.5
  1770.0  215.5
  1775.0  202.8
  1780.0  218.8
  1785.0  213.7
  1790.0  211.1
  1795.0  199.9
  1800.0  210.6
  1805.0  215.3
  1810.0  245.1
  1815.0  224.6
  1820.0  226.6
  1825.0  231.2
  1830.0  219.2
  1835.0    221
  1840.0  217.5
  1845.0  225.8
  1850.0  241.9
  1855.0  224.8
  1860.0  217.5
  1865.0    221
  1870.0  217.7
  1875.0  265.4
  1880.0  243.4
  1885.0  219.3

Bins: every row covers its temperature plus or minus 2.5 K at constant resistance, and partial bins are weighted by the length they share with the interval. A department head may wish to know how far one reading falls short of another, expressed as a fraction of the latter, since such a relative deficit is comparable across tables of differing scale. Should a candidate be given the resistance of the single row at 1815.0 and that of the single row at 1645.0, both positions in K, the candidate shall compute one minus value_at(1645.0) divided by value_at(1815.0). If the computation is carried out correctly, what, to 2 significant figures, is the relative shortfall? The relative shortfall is 0.11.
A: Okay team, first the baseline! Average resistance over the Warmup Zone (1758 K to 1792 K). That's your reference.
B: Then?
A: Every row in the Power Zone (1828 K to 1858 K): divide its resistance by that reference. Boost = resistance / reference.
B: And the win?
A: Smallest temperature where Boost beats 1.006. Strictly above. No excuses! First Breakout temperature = 1830.0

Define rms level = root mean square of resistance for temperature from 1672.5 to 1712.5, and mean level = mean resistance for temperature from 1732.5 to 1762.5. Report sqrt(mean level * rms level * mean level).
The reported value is 2693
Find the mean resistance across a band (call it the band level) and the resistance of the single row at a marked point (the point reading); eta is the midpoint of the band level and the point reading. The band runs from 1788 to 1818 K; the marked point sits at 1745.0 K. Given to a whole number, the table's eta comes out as 206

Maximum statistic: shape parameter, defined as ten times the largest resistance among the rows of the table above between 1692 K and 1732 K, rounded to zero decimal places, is 2028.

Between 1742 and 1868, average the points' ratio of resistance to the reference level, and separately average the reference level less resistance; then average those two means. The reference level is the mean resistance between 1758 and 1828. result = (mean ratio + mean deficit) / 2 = 1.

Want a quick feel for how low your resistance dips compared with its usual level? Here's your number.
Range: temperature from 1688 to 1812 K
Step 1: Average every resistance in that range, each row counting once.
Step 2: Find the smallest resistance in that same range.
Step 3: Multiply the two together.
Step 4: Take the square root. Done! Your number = 194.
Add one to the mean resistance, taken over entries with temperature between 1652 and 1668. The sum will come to 194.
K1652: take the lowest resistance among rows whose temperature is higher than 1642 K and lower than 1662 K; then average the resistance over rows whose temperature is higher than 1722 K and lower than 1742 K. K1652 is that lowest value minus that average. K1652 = -3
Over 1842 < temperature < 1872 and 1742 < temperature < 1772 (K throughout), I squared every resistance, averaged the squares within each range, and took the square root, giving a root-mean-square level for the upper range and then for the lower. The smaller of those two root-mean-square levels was 199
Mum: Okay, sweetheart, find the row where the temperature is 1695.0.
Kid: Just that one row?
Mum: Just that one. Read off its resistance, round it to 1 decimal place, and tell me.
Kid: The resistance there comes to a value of 202.4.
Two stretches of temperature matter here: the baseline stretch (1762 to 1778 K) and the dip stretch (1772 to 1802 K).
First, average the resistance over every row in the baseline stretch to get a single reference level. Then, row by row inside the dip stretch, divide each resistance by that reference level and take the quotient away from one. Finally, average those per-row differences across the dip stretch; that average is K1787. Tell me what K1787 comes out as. -0.003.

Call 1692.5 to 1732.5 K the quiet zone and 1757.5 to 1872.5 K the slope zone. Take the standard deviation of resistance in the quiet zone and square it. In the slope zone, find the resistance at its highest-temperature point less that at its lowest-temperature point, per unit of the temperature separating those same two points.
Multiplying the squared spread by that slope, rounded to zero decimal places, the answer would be 4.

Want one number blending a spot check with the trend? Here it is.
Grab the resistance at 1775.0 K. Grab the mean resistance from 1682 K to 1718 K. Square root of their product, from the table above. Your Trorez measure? 198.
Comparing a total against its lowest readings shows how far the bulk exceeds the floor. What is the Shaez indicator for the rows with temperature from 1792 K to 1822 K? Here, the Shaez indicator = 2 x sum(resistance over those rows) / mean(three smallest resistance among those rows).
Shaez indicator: 12.7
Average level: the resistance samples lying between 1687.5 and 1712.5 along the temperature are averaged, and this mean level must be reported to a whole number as 196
